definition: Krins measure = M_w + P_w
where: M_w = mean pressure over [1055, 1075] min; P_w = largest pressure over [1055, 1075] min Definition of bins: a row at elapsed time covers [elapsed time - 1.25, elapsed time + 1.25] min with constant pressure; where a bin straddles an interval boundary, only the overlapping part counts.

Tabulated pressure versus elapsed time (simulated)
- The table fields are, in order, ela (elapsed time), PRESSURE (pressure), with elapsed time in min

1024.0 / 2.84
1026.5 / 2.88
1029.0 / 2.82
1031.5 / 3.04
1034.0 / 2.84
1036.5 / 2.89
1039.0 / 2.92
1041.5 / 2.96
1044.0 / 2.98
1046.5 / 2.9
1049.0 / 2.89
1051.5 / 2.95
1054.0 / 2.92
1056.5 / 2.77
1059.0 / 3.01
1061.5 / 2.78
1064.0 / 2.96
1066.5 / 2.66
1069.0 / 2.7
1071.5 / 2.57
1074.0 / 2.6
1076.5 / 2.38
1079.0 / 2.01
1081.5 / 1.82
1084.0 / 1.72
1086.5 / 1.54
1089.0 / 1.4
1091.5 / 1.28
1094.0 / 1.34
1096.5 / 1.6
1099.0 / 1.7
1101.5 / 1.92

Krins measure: 5.77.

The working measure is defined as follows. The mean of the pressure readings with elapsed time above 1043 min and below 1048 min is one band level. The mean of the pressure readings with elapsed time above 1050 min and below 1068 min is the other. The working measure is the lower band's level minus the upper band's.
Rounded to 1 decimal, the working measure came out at 0.1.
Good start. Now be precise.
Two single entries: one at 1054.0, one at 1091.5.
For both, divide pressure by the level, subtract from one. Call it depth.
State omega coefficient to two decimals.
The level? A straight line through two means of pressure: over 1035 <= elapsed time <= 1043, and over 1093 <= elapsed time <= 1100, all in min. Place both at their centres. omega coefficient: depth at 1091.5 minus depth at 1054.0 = 0.37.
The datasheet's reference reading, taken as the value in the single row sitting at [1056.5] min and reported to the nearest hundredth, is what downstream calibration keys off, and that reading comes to 2.77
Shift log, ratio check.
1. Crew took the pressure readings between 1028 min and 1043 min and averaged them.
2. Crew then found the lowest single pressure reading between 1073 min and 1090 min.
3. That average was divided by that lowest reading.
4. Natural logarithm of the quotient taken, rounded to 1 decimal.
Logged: 0.7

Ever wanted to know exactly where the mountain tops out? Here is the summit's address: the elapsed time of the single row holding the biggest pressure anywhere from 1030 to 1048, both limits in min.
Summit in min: 1031.5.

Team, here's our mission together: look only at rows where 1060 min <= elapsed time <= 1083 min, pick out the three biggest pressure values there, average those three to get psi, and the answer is 2.81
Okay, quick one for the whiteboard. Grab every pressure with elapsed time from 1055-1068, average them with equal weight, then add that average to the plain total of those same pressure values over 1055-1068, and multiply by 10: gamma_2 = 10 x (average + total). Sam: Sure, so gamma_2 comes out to 170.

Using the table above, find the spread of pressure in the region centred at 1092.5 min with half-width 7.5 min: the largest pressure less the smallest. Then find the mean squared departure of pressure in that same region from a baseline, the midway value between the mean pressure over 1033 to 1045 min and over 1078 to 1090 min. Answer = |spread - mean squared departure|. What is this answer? 0.3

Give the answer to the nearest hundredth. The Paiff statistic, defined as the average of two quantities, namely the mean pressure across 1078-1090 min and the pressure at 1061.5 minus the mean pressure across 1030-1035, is 0.77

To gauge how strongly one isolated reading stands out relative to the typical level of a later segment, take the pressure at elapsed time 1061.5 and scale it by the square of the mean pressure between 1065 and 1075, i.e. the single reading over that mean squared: 0.40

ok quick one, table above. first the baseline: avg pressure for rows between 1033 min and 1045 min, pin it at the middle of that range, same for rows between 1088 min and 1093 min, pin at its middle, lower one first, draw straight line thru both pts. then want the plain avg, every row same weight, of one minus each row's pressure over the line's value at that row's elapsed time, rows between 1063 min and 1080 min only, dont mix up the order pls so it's -0.33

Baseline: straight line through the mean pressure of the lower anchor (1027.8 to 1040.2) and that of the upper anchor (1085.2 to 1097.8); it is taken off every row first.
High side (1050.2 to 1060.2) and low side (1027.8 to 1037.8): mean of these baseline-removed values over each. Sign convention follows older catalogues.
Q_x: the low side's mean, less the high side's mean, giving -0.6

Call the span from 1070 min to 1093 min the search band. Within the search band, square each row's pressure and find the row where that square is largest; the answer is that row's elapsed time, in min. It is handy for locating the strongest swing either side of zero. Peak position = 1074.0 min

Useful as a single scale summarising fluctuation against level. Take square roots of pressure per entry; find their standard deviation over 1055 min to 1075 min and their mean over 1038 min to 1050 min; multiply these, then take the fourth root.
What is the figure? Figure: 0.53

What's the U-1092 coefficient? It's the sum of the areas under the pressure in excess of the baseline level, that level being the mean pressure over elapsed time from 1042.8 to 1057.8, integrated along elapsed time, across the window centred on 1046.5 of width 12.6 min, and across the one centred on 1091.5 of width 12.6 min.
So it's -18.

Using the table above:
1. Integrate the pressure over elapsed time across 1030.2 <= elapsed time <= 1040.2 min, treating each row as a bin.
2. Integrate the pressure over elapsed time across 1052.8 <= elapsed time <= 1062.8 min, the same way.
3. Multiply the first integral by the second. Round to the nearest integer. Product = 839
